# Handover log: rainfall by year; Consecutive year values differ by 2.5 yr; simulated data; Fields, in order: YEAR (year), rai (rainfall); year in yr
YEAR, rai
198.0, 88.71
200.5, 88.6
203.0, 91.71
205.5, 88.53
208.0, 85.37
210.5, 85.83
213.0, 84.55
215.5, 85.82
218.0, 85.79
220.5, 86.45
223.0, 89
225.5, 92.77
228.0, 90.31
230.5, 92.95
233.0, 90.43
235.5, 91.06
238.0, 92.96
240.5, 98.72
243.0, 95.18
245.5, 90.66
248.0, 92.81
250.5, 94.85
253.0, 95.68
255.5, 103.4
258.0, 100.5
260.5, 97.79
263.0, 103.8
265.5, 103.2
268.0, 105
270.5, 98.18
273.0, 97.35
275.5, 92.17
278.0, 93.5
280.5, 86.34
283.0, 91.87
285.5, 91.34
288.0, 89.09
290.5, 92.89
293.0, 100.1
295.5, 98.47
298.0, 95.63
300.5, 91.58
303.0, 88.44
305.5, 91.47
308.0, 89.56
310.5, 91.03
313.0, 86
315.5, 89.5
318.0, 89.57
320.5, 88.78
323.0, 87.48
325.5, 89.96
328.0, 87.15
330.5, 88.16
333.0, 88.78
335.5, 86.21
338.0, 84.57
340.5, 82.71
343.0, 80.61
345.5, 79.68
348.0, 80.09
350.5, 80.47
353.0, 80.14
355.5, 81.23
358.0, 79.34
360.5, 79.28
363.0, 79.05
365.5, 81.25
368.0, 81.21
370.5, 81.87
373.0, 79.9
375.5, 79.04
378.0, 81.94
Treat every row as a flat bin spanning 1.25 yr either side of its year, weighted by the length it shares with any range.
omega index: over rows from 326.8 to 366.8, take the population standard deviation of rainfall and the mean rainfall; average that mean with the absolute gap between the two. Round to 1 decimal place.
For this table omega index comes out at 80.8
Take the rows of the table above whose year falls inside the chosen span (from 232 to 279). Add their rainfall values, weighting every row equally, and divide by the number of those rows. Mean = 96.7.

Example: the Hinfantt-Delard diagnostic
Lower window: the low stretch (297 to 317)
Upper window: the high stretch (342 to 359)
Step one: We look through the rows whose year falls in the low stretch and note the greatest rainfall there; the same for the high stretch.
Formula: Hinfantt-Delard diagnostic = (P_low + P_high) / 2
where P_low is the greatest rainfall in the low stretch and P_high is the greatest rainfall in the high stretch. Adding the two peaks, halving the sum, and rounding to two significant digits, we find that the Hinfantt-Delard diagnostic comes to 88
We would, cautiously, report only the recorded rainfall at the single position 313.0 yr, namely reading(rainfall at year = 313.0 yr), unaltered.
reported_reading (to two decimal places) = 86.00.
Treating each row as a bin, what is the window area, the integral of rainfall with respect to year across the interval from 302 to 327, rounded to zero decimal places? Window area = 2229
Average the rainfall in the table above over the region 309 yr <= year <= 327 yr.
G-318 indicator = 89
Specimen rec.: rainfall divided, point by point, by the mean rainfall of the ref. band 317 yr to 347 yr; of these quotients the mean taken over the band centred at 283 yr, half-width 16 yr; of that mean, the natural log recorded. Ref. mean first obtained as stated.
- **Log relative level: 0.10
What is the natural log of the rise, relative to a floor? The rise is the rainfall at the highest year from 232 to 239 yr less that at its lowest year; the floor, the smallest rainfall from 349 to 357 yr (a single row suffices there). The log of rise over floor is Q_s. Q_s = -3.5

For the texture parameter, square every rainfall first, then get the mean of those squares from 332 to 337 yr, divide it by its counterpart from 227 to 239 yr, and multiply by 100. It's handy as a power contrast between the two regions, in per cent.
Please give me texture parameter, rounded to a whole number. 91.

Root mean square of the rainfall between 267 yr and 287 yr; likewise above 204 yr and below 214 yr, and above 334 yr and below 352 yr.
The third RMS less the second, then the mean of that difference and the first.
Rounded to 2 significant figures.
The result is 45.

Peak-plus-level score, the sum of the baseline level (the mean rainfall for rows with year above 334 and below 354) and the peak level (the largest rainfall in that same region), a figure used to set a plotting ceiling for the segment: 168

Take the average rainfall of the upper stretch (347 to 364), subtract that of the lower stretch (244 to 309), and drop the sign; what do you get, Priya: 15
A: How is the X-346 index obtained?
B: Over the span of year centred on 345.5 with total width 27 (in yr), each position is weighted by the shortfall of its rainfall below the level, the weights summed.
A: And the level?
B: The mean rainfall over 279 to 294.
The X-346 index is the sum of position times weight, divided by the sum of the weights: 347.5 yr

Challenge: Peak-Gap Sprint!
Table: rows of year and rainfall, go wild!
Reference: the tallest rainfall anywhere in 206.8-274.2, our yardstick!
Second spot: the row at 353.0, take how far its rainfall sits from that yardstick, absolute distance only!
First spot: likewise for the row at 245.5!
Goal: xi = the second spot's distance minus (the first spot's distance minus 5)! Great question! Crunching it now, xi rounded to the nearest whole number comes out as 16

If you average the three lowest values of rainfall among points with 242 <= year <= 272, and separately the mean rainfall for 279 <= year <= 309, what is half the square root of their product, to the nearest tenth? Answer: 46.3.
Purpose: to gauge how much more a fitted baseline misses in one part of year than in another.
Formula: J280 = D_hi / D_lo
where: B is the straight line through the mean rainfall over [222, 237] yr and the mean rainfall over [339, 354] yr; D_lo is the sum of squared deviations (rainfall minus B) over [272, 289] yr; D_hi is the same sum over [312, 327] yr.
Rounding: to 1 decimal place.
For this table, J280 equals 0.8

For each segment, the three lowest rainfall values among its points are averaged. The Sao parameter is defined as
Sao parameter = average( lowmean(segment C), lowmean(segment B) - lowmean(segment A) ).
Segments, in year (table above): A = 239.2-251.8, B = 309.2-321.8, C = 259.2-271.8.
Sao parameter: 48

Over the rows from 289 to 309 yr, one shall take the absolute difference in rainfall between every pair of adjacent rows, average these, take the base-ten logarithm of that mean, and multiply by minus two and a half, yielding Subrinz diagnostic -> -1.33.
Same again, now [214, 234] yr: -0.80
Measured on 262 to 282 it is -1.33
